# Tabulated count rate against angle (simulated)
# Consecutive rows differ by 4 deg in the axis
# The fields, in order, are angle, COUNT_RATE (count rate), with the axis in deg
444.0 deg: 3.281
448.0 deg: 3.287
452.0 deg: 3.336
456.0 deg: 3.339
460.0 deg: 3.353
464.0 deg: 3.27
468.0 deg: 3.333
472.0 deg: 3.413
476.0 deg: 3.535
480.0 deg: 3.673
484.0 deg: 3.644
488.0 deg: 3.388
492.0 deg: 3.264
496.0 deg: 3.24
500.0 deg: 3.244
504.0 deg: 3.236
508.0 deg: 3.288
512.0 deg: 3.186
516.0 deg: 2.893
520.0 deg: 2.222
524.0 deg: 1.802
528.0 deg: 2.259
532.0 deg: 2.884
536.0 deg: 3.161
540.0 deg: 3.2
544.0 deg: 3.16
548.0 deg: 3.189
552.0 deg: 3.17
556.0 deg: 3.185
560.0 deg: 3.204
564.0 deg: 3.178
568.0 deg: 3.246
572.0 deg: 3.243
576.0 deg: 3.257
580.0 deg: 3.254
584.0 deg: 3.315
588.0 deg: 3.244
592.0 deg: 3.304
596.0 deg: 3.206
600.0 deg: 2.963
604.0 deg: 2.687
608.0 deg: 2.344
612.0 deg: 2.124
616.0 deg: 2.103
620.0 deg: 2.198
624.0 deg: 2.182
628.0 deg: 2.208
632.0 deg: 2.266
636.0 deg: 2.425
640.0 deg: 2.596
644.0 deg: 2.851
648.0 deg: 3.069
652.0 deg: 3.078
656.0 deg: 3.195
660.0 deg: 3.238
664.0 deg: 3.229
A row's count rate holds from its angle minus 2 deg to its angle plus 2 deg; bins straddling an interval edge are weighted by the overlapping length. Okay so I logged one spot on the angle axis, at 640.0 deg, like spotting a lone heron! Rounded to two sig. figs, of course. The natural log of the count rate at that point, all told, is 0.95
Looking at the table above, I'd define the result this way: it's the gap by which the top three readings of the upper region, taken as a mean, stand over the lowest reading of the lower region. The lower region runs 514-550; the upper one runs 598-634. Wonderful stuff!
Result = 0.86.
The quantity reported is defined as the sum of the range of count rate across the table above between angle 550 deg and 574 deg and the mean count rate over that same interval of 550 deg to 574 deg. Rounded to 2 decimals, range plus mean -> 3.28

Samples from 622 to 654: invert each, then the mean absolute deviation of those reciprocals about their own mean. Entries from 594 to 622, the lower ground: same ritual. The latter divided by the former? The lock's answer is 1.2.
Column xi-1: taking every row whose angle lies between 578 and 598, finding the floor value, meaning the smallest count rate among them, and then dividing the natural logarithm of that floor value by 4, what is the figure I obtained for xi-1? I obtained 0.29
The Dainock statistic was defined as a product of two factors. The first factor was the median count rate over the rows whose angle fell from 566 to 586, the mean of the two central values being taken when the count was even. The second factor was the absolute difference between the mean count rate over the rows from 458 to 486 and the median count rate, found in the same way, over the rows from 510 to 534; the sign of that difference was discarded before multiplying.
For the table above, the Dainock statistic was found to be 2.9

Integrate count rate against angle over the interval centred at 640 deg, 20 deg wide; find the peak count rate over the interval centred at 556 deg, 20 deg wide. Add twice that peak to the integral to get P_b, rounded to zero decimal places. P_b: 59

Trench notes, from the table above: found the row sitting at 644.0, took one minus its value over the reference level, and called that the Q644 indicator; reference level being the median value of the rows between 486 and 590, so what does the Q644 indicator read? 0.11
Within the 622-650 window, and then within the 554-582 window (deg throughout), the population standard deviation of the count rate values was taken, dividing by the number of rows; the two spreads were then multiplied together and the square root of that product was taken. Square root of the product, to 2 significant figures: 0.10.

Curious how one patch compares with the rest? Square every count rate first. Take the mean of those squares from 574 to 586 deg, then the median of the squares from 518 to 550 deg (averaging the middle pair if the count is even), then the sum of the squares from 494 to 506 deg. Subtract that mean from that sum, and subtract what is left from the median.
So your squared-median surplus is -11.6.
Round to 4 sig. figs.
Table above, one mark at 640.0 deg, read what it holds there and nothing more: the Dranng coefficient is 2.596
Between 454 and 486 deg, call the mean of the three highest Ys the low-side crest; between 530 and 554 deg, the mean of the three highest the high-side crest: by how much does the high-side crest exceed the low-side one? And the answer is -0.4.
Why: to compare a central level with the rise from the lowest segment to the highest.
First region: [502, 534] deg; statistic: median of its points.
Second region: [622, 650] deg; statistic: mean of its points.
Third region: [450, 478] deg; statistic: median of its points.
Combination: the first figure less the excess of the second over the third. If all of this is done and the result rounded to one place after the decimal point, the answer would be 3.7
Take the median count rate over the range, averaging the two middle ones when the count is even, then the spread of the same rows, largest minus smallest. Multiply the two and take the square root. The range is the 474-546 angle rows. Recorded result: 2.5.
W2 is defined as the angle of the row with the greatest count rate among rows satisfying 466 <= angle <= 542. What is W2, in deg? 480.0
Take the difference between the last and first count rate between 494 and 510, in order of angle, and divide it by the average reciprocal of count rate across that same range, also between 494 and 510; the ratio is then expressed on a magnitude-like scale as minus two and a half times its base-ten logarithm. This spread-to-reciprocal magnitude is 2.0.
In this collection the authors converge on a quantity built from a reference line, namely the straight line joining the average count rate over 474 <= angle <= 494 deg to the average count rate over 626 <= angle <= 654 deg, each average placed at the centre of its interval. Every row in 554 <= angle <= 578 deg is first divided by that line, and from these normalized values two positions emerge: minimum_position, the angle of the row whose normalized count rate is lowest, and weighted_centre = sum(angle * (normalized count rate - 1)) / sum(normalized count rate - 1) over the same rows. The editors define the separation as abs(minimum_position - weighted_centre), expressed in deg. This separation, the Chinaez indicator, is 12.7 deg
